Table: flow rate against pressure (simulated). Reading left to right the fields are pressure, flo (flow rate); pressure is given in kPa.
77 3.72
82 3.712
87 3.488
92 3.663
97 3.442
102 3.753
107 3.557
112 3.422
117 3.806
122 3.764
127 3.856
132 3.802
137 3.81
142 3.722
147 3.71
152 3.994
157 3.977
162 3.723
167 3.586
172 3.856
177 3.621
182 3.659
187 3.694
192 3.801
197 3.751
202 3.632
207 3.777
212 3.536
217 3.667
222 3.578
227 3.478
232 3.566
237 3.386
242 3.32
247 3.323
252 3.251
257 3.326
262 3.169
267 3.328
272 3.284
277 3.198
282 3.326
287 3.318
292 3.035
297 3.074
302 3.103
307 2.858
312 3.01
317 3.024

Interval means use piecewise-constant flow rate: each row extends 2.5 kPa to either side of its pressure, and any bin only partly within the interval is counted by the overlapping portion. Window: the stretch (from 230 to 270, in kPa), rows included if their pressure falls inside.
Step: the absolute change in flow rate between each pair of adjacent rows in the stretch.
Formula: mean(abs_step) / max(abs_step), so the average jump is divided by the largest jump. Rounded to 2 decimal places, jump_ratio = 0.57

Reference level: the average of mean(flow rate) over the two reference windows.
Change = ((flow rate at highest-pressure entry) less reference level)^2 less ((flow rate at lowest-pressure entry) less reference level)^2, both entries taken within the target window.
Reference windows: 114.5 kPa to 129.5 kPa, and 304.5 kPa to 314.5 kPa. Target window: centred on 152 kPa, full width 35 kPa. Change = -0.15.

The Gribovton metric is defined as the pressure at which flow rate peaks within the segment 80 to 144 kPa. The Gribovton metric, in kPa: 127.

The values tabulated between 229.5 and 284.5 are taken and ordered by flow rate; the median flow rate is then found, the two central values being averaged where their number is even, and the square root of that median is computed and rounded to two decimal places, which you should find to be 1.82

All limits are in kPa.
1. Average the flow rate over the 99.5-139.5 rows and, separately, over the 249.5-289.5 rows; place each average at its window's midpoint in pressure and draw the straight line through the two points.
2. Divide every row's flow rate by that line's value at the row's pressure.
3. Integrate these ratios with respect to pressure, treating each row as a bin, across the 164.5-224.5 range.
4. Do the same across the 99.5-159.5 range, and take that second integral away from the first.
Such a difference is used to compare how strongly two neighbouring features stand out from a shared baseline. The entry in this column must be 1.9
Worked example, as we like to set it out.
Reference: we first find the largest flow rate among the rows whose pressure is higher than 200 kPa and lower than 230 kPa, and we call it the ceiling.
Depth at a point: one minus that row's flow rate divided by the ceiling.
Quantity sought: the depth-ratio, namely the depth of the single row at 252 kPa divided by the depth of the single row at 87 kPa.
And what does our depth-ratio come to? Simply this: 2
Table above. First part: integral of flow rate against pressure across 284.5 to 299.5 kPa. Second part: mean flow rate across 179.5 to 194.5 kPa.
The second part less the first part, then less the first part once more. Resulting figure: -91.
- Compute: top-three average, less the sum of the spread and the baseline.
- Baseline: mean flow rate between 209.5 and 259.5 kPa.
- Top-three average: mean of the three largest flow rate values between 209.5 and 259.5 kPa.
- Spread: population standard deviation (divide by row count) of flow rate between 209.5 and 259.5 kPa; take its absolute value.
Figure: 0.028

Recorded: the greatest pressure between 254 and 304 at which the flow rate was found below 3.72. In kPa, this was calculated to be 302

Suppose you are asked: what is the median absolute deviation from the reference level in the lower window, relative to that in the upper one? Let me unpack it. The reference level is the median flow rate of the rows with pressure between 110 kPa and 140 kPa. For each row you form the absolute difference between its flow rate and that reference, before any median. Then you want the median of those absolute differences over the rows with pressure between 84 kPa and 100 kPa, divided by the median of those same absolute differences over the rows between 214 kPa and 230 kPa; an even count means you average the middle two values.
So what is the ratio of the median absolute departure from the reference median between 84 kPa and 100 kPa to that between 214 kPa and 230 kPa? 1.4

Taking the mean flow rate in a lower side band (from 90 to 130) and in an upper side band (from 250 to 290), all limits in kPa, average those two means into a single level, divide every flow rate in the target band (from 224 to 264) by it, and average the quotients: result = 0.97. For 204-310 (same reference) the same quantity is 0.96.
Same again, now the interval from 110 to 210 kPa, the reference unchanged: 1.08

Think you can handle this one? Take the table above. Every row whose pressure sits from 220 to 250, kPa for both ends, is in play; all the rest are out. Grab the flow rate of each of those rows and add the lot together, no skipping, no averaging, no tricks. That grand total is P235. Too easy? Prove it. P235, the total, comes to 20.7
